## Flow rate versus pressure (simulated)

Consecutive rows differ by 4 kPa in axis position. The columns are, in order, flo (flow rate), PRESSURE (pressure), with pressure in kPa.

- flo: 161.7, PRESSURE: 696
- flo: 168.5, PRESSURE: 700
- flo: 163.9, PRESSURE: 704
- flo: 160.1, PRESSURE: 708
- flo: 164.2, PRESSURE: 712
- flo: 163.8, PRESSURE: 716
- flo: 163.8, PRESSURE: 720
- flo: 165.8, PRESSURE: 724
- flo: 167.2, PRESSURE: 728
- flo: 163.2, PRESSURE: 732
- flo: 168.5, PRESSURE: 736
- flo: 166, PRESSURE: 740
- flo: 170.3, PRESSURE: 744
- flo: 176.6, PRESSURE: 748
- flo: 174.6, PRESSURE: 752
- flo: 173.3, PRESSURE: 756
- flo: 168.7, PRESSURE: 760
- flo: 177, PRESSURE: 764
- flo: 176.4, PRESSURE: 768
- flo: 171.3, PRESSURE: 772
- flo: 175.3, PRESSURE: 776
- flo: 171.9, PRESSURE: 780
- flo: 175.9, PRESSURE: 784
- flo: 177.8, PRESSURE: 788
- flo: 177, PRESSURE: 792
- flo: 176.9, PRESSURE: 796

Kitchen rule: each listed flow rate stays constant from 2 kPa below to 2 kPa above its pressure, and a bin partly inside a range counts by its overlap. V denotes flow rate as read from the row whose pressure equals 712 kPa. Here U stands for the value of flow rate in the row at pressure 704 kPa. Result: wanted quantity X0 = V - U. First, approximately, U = 163.9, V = 164.2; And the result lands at 0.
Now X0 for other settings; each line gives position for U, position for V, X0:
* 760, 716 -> -5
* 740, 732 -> -3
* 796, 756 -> -4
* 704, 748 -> 13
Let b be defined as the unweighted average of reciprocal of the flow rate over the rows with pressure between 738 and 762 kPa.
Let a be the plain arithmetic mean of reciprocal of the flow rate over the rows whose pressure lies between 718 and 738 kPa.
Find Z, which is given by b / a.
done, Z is 0.97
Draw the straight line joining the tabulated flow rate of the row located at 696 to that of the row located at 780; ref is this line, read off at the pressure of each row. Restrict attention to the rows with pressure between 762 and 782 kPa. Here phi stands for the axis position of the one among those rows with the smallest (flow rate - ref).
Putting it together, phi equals 780 kPa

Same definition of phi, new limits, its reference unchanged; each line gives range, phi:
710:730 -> 720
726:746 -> 732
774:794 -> 780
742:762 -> 760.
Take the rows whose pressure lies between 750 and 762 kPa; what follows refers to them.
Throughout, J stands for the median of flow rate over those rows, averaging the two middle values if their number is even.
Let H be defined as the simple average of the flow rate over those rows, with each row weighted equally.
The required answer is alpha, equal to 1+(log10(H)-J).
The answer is -170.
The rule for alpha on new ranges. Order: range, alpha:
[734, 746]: -165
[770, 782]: -169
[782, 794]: -174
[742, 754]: -171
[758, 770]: -173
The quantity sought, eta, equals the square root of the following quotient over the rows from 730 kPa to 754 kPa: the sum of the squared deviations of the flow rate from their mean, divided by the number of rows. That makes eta 4.6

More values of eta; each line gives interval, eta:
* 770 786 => 2.0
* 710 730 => 1.3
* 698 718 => 2.7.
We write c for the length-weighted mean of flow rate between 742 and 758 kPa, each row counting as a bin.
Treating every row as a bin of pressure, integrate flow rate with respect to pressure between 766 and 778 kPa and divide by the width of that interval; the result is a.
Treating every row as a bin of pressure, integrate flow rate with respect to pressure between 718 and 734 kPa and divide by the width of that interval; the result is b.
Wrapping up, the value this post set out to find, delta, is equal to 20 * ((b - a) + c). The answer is 3287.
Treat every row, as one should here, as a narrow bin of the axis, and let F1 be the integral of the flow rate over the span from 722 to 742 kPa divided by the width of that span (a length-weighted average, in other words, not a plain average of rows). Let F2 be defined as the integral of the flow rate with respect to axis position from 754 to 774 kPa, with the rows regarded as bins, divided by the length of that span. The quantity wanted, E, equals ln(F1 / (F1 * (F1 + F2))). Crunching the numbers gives -5.827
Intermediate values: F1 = 166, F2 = 173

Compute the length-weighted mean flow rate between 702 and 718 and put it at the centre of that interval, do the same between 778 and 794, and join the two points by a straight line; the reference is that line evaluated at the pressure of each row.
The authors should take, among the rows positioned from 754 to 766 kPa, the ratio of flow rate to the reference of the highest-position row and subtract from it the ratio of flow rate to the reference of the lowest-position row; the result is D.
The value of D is 0.0137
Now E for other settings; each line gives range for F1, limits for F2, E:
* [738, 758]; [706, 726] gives -5.816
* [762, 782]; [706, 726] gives -5.823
